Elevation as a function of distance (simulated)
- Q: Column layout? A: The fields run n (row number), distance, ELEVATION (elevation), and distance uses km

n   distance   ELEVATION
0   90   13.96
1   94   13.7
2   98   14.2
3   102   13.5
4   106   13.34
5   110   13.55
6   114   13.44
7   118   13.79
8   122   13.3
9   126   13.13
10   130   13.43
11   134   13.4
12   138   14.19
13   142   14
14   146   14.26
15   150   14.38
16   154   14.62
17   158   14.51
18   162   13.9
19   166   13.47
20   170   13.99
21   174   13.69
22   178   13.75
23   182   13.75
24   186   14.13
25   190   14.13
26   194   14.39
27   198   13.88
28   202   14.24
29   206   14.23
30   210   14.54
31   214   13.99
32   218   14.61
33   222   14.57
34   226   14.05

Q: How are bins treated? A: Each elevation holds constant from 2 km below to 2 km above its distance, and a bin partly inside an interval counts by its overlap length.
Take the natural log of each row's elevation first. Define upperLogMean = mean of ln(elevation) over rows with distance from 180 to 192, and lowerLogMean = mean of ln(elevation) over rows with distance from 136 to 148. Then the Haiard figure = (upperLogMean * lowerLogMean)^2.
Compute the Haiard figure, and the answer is 48.9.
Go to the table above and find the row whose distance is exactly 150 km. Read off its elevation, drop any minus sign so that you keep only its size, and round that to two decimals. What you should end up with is 14.38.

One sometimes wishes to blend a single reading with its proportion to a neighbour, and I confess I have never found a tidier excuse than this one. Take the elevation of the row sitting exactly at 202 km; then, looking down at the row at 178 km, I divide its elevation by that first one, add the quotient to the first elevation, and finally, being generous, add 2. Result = 17.2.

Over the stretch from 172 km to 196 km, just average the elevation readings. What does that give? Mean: 14.0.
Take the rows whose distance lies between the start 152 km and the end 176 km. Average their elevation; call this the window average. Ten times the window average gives 140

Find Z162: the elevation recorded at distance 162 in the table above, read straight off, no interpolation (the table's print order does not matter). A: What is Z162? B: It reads 13.9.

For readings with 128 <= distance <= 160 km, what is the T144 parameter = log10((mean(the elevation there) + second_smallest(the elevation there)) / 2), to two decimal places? 1.14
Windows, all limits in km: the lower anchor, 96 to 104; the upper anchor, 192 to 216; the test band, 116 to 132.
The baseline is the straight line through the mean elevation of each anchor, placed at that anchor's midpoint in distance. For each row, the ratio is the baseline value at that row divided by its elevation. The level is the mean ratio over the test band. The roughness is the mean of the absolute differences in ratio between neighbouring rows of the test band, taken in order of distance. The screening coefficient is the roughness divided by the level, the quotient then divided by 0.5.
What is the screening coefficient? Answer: 0.0484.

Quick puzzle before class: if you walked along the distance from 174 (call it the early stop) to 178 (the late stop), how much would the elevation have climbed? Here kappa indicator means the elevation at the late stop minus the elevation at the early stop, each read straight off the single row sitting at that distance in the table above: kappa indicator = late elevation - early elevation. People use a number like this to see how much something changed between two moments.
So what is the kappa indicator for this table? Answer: 0.1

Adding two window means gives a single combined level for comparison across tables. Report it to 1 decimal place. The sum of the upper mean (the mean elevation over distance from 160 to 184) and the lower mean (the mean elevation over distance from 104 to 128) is 27.2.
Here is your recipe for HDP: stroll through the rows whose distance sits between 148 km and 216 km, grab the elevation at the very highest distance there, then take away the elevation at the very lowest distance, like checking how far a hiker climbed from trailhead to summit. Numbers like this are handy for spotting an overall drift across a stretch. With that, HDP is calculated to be -0.39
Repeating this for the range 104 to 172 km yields 0.65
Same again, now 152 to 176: -0.93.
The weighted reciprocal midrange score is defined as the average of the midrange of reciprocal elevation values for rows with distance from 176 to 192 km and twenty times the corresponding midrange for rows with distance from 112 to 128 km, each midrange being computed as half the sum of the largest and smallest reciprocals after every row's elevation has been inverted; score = 0.779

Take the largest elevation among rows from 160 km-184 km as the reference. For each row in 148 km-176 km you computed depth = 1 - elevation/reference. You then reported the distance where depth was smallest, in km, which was 154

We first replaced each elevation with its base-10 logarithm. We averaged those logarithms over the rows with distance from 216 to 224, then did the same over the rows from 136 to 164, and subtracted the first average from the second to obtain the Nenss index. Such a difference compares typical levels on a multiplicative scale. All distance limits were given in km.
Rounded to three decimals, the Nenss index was -0.010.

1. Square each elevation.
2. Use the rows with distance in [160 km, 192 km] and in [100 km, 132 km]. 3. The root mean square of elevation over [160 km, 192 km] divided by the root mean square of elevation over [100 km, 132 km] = 1.031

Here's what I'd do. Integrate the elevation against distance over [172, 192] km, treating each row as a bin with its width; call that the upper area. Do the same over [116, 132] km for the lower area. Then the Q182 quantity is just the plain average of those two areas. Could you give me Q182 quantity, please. 246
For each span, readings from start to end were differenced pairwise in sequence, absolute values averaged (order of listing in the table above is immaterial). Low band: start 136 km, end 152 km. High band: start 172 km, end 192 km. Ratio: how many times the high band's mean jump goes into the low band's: 1.7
